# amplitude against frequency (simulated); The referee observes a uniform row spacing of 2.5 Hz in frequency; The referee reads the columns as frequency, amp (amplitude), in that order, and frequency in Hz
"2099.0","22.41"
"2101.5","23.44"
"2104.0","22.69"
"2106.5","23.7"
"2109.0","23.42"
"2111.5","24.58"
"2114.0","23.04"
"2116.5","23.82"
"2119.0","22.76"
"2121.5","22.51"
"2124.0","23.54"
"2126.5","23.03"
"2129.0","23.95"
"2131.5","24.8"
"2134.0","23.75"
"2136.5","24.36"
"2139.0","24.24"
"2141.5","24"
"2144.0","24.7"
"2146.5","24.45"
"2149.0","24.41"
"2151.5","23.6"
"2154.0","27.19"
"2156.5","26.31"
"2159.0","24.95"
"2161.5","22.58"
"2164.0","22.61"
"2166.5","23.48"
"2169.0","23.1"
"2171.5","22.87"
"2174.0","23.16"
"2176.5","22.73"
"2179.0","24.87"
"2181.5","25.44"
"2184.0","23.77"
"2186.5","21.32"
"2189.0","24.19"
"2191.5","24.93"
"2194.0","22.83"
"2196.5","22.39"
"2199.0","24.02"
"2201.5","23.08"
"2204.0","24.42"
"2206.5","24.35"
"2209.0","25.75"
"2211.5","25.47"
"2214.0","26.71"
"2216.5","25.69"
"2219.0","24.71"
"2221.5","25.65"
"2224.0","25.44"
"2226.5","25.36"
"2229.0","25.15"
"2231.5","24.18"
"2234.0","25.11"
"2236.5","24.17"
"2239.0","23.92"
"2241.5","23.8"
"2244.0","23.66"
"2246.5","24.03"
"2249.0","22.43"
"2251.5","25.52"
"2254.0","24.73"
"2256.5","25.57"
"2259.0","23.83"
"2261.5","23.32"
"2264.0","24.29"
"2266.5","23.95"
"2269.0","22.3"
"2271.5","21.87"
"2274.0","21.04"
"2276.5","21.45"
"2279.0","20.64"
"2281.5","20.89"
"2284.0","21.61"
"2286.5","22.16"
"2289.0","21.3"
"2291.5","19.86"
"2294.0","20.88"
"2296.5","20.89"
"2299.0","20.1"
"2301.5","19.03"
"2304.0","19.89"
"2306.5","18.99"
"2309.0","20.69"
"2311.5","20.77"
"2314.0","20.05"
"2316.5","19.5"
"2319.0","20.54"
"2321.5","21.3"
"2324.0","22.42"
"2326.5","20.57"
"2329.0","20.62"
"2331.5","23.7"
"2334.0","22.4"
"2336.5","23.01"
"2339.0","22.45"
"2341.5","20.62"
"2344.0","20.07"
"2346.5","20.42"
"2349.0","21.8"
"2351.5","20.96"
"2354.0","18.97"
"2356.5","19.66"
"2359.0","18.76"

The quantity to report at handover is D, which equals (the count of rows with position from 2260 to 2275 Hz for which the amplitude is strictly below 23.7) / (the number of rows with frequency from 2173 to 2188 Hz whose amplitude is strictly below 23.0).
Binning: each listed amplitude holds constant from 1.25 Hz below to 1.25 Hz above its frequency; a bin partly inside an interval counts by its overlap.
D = 2.0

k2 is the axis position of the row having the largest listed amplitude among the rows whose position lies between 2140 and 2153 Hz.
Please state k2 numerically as 2144.0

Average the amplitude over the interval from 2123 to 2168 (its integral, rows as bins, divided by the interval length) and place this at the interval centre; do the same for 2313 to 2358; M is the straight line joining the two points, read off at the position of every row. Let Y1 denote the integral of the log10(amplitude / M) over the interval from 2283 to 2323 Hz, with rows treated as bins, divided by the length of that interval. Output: -0.023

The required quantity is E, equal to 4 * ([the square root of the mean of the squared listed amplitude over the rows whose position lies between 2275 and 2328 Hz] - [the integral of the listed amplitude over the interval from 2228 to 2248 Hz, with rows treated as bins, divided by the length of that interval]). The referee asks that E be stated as -14.2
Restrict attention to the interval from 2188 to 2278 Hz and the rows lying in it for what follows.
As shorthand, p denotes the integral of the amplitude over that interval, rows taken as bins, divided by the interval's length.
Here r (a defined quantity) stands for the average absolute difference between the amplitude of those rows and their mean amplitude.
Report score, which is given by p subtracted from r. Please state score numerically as -23.1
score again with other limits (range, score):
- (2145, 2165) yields -23.3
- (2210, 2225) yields -25.2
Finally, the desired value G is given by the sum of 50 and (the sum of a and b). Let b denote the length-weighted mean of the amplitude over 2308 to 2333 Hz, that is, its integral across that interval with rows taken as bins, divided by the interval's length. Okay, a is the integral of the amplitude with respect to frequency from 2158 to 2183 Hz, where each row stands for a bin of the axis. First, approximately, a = 589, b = 21.0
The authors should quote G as 660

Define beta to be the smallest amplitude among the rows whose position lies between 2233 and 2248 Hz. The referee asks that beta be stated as 23.66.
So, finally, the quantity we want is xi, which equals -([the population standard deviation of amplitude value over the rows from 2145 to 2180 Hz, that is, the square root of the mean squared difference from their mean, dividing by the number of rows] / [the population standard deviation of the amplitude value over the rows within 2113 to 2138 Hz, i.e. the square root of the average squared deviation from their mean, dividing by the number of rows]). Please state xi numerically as -2.0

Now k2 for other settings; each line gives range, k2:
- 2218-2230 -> 2221.5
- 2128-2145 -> 2131.5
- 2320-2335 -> 2331.5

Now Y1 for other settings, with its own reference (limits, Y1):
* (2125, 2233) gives 0.011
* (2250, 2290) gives 0.011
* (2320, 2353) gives 0.010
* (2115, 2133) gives -0.020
